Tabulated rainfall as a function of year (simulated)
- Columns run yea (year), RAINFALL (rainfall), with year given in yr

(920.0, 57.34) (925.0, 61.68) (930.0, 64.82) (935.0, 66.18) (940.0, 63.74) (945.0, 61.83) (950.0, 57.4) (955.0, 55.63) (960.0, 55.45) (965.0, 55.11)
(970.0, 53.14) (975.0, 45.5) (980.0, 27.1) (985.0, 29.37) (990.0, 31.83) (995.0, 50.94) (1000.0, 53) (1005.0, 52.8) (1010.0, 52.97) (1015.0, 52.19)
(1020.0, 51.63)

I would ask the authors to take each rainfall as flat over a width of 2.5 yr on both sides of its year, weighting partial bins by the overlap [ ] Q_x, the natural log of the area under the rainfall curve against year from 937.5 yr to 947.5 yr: 6.4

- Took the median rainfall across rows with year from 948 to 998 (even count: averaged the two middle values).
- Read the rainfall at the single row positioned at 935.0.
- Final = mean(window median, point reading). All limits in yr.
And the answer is 59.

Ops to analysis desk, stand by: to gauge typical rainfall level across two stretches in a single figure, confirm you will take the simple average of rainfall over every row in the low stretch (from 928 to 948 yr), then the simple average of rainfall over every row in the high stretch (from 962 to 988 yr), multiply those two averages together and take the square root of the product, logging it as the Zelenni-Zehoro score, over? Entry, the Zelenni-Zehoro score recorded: 51.9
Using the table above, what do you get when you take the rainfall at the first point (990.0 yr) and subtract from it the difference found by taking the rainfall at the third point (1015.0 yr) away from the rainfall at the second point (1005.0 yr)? 31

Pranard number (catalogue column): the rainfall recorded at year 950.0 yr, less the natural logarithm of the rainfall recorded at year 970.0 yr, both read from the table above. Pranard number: 53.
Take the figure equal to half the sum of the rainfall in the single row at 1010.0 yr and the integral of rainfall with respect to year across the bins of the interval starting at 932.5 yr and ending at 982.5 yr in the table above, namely 1379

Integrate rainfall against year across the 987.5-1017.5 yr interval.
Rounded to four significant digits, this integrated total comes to 1469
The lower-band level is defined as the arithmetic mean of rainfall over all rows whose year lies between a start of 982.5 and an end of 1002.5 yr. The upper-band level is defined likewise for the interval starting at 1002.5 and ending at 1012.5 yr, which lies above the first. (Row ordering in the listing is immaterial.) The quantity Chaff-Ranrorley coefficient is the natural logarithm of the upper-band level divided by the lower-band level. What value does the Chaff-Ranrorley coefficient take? 0.2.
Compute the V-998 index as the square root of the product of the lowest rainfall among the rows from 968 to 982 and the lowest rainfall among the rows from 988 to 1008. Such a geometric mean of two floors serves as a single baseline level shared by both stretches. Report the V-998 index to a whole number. 29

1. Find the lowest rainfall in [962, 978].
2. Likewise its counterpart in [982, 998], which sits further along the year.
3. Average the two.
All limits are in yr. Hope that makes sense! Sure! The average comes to 37.4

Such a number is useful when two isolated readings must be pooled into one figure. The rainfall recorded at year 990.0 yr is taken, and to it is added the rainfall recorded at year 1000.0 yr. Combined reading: 85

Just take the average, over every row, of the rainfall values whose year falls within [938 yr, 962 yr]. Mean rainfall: 59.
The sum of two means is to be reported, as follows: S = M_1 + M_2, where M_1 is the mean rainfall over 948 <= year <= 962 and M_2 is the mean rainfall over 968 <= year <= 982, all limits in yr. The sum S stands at 98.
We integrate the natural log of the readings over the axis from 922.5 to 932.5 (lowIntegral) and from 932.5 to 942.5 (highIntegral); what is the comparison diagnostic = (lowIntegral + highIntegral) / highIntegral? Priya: 1.994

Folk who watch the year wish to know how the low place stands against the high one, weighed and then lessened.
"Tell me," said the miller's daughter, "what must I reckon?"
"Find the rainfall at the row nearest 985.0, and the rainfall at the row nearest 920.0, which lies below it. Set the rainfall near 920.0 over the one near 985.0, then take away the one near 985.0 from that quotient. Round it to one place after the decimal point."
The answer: -27.4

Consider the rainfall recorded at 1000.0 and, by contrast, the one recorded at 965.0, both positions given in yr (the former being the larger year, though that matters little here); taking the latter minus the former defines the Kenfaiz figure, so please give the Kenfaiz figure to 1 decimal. 2.1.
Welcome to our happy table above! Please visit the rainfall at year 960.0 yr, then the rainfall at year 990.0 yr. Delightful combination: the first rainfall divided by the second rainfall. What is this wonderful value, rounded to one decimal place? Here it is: 1.7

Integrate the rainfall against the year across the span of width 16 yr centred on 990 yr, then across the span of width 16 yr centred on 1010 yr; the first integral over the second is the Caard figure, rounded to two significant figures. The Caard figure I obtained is 0.71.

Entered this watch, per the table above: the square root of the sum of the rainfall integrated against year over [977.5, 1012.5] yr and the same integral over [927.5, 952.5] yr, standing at 55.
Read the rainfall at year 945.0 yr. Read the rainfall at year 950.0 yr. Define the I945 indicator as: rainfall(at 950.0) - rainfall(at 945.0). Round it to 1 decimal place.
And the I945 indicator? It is -4.4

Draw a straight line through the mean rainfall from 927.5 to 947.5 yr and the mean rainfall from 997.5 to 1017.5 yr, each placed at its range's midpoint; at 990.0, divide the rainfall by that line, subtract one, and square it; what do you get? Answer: 0.183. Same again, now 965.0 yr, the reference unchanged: 0.006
